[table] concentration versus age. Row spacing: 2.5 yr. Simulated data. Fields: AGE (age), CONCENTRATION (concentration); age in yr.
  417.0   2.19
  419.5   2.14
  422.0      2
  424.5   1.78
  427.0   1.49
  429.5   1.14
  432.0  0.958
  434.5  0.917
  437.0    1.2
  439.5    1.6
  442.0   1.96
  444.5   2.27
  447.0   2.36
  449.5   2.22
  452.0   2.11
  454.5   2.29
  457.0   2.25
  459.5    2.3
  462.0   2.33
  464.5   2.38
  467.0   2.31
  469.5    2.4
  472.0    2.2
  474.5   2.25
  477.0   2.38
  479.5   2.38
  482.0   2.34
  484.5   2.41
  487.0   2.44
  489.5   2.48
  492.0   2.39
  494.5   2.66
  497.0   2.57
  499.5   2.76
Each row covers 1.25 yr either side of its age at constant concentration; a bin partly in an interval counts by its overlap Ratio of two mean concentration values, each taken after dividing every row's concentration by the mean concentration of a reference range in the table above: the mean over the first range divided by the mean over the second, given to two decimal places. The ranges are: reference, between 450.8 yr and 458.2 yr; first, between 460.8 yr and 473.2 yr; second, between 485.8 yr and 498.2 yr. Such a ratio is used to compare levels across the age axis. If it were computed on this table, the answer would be 0.93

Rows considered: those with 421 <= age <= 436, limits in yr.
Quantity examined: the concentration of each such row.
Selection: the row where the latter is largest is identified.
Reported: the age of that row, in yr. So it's 422.0 yr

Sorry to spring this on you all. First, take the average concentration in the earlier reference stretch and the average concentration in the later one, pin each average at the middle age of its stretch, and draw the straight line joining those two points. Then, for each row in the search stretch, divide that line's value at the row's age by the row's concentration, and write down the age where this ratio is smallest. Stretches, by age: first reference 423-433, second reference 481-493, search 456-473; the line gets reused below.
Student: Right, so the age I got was 457.0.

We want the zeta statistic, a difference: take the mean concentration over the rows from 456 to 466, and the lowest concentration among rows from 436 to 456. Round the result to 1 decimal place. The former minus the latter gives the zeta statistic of 1.1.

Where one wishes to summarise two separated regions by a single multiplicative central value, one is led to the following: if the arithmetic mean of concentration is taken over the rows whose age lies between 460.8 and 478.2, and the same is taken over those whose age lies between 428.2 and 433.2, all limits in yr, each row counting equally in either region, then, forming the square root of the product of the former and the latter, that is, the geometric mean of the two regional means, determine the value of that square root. 1.56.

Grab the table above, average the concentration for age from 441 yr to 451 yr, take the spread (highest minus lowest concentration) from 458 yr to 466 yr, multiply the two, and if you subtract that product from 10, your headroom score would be 9.82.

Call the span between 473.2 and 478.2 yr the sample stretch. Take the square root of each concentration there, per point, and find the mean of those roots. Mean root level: 1.52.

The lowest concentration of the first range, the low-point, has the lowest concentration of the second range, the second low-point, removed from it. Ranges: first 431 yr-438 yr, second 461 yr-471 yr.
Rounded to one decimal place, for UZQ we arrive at -1.4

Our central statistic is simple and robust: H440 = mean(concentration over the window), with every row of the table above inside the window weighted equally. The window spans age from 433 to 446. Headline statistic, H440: 1.59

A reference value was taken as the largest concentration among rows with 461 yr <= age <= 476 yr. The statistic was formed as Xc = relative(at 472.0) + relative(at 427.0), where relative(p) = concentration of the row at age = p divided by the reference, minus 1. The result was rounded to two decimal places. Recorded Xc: -0.46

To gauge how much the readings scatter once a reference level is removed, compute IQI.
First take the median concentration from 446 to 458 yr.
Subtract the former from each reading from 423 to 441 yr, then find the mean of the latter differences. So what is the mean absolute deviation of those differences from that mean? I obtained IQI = 0.279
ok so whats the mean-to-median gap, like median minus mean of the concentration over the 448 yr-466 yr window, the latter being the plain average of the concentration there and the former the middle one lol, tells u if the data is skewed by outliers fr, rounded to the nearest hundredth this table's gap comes 0.02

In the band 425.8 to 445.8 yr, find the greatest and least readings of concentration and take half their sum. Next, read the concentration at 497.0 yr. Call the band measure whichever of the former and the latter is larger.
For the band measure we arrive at 2.57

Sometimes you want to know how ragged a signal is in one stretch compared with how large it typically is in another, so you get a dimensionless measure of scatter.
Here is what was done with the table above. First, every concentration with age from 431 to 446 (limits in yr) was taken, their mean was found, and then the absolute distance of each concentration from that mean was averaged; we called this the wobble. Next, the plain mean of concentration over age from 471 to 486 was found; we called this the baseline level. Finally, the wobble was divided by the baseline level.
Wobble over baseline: 0.20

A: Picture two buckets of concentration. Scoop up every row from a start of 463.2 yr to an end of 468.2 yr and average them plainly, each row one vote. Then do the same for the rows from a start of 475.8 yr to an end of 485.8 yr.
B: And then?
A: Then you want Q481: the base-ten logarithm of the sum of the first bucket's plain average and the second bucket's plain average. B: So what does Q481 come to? 0.674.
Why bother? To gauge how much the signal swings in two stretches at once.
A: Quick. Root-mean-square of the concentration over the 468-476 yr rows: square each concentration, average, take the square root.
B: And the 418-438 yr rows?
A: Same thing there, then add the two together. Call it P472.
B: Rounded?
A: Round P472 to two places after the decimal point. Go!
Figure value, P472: 3.80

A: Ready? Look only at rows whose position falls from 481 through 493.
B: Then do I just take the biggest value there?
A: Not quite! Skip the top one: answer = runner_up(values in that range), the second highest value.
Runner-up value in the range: 2.44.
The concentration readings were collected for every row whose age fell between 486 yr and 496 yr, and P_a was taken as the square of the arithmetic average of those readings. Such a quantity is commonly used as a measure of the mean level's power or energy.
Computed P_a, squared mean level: 6.2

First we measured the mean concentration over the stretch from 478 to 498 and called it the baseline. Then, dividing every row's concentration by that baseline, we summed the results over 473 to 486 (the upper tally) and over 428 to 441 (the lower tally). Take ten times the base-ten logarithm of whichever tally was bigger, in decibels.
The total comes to 6.80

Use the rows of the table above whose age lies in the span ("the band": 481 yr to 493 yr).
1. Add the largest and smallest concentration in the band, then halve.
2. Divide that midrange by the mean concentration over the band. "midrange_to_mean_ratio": 1.00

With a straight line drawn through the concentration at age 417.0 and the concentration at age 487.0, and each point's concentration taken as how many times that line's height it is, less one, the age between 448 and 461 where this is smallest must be 452.0 yr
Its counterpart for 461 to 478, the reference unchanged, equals 472.0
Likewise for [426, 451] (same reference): 434.5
